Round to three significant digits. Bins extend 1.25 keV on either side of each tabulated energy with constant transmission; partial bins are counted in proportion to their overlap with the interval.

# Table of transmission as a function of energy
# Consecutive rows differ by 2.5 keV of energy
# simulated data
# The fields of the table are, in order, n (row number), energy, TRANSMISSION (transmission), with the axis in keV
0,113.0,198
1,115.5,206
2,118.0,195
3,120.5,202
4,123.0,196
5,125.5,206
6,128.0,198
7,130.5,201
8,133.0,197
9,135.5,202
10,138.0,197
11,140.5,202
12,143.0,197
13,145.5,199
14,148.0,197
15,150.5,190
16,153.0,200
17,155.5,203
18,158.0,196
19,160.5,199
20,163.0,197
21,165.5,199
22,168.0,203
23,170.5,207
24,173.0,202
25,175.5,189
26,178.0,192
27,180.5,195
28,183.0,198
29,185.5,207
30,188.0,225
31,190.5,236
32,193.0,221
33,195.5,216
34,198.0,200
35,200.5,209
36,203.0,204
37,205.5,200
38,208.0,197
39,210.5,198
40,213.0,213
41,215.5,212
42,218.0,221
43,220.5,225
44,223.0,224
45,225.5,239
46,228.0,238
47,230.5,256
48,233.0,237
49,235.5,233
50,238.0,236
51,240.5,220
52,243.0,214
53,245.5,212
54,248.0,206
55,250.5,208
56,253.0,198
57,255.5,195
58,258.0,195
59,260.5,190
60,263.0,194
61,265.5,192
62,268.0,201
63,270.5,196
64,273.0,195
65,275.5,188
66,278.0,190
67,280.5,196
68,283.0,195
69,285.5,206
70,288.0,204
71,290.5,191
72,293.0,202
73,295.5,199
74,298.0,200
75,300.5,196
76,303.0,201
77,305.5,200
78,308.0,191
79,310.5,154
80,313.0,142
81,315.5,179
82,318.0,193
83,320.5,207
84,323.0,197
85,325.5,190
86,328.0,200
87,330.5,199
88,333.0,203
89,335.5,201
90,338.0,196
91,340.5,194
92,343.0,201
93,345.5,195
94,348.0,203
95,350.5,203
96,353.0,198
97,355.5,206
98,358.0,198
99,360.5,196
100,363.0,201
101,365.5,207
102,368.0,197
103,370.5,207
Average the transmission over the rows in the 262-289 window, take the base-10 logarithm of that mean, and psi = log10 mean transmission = 2.29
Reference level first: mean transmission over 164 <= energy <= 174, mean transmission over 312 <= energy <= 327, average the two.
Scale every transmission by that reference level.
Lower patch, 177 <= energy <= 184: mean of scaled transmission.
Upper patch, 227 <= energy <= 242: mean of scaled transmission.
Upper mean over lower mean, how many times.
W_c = 1.21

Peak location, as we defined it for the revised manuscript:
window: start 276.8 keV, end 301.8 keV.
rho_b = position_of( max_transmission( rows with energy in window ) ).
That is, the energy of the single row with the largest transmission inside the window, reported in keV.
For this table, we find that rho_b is 285.5 keV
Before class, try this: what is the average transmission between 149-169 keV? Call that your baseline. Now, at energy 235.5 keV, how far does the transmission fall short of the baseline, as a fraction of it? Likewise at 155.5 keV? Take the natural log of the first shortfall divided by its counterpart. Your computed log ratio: 2.0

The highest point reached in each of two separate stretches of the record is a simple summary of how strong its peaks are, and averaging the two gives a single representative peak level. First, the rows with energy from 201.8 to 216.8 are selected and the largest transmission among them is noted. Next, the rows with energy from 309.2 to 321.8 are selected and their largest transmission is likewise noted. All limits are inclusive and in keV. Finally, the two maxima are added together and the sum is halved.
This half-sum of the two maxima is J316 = 210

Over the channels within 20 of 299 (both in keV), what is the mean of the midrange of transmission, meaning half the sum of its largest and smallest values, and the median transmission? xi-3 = 185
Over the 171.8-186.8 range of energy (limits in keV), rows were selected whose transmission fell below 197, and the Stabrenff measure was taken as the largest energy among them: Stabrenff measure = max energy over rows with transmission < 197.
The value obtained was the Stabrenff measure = 180.5 keV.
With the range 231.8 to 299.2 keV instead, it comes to 290.5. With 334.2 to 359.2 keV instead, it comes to 345.5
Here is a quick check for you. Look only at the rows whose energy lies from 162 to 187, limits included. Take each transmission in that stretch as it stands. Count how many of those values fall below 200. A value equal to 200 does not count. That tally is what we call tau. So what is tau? 6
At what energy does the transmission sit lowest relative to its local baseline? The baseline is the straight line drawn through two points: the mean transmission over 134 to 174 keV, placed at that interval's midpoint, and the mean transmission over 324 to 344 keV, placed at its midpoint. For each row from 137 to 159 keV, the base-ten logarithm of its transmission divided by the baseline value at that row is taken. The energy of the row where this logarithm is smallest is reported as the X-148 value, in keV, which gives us 150.5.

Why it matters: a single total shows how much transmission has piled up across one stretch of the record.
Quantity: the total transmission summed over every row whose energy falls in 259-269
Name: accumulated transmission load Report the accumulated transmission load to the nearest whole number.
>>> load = 777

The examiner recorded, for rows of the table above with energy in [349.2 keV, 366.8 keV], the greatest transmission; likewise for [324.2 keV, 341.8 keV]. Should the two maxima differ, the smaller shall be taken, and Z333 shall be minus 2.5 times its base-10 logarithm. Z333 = -5.77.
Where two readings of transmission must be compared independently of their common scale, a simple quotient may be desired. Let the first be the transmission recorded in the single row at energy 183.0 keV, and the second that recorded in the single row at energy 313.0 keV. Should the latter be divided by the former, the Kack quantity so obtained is 0.72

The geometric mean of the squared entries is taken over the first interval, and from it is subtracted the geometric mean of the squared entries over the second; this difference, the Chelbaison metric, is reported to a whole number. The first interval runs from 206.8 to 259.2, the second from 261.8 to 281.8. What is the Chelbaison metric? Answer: 9603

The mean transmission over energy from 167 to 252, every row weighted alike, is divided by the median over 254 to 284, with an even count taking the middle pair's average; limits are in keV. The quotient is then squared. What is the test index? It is 1.21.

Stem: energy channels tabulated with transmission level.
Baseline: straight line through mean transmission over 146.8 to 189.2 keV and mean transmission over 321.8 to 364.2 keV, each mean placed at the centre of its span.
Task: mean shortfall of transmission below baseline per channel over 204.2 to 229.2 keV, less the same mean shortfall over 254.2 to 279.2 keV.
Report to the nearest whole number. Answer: -23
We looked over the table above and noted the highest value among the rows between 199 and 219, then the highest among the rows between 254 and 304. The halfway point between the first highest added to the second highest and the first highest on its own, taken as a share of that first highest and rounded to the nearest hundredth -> 1.47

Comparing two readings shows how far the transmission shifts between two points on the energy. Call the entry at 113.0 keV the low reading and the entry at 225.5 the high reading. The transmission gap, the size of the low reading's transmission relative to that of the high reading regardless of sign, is 41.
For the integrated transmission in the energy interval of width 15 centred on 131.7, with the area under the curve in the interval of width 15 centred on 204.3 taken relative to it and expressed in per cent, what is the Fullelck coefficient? 101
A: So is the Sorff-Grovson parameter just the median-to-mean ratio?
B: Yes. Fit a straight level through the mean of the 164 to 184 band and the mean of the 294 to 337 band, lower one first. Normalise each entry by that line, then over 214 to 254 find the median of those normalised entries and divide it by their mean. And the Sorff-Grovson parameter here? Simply 0.99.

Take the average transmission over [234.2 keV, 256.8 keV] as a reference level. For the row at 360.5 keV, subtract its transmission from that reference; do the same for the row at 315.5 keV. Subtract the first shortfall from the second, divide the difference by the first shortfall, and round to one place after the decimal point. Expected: 1.0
